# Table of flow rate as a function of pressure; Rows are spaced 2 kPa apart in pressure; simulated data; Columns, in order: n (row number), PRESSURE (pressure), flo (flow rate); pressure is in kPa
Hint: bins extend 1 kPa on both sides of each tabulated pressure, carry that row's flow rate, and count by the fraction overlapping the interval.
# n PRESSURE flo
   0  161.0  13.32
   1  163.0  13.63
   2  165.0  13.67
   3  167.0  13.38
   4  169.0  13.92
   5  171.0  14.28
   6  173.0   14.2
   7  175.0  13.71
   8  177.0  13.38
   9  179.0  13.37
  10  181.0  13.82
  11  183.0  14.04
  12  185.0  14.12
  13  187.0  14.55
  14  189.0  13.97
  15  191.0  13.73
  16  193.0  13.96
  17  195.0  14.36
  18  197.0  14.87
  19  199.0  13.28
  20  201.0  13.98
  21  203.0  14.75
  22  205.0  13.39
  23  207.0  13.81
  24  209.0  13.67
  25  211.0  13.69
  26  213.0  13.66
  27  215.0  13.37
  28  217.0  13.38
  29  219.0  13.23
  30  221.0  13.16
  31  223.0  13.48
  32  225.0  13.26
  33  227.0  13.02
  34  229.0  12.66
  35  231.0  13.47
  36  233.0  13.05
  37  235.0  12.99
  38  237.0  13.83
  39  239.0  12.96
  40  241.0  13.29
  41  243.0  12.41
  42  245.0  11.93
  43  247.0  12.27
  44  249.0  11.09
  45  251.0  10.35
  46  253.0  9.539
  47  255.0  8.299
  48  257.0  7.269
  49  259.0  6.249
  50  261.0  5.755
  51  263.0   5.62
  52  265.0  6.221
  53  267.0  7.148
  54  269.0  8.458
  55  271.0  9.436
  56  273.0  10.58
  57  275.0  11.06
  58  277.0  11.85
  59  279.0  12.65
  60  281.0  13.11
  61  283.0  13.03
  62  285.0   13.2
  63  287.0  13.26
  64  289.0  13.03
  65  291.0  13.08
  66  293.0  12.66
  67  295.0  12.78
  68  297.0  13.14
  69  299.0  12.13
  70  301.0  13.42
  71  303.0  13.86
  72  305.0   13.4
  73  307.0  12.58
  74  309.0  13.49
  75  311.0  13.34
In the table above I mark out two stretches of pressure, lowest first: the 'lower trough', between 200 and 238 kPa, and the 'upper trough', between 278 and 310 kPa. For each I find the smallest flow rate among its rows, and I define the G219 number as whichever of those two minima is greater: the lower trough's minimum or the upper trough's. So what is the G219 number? 12.7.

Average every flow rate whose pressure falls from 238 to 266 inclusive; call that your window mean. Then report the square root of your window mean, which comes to 3.09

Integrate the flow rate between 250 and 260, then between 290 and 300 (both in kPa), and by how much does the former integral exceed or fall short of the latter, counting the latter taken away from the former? -44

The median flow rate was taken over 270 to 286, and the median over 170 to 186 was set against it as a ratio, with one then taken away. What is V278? 0.14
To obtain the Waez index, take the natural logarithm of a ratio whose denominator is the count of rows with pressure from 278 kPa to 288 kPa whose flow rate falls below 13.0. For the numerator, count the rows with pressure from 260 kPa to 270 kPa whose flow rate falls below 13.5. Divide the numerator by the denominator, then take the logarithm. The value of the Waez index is 1.6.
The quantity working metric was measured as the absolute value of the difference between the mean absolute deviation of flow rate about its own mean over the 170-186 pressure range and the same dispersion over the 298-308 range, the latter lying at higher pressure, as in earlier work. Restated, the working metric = 0.28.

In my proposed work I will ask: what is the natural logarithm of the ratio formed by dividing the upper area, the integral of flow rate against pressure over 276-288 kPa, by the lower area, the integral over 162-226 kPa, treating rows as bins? -1.7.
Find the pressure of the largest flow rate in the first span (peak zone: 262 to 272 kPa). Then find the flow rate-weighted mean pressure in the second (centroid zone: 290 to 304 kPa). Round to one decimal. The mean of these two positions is 284.0 kPa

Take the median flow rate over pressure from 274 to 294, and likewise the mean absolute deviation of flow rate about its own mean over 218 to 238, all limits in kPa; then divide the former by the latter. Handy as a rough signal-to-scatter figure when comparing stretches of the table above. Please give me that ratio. 54.5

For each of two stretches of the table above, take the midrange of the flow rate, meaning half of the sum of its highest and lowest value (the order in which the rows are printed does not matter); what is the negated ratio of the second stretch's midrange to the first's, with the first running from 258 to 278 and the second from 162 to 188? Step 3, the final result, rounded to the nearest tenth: -1.6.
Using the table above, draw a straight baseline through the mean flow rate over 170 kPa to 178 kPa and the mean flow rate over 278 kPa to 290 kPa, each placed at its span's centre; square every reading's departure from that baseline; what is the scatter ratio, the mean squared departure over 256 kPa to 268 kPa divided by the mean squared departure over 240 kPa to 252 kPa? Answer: 16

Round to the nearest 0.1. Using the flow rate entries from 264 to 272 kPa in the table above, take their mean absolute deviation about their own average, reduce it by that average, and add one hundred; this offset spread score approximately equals 93.3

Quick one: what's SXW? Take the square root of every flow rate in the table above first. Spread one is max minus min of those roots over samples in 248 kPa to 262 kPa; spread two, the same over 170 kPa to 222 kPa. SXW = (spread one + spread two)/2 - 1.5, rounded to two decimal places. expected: -0.92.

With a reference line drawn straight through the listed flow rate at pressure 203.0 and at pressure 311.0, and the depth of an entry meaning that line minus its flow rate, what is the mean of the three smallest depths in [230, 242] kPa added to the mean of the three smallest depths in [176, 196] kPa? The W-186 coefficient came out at 1.4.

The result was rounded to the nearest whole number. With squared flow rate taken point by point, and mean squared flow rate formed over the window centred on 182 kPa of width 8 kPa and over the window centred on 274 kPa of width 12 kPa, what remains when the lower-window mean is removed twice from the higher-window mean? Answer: -267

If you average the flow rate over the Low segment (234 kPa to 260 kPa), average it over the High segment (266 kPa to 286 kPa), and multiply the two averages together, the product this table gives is 121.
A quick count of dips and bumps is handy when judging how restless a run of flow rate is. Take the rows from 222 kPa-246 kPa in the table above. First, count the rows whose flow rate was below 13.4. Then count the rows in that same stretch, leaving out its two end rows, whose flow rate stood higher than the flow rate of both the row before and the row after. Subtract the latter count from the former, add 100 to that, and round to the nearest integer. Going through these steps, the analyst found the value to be 106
